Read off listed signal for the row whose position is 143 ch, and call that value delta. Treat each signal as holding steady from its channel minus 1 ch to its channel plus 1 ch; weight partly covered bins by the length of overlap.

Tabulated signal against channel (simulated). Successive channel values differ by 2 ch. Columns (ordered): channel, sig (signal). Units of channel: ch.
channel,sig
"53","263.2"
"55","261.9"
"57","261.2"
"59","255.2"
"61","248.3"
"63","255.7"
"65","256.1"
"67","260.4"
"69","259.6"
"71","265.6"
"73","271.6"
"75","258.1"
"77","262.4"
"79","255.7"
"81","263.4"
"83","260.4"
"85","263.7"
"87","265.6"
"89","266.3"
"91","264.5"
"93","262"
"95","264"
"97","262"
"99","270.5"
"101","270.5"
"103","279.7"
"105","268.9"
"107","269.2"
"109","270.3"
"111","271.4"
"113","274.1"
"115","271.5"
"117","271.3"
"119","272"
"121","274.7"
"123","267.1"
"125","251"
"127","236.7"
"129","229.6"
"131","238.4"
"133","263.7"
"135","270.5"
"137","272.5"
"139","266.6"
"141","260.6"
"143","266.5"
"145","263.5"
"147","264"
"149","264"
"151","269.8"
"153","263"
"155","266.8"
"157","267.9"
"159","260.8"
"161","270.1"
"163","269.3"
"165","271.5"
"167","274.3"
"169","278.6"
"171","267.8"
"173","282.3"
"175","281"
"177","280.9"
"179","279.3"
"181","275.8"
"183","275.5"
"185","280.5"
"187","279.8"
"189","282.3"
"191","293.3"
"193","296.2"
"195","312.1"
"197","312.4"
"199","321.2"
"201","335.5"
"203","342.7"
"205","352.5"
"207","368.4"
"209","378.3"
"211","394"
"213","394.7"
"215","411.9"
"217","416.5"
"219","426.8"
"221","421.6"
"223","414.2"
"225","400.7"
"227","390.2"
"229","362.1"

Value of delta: 266.5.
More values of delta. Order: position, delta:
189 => 282.3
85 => 263.7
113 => 274.1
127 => 236.7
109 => 270.3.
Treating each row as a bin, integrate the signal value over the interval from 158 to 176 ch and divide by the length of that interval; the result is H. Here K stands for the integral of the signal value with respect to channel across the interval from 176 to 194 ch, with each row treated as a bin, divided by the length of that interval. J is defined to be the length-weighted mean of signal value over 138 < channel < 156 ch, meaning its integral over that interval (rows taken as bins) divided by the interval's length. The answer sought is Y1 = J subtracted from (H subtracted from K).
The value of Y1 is -255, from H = 273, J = 265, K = 283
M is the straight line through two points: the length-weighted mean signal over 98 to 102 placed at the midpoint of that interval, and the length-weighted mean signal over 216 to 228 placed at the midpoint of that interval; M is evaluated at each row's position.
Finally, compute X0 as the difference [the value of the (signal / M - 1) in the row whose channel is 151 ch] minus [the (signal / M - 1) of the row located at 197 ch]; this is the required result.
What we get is 0.00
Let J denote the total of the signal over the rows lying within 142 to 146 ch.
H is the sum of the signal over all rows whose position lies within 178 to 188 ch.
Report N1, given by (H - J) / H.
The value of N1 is 0.62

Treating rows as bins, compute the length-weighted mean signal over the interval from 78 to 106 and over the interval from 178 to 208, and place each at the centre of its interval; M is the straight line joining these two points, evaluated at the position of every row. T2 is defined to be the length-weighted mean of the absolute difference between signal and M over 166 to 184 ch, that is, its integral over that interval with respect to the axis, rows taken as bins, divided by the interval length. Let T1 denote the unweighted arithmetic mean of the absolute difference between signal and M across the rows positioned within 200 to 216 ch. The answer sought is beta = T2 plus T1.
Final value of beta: 81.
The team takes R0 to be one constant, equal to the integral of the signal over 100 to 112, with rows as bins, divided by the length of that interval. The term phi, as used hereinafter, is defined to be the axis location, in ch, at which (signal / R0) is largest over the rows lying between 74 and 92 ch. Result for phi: 89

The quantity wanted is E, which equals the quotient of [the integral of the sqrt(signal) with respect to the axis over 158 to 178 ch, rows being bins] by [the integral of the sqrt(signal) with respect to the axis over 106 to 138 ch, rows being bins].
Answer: 0.6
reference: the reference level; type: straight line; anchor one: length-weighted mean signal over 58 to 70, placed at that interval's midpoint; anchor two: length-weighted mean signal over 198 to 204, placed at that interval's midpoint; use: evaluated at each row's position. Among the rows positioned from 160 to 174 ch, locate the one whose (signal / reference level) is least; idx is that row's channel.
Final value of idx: 171 ch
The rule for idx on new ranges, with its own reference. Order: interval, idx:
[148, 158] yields 153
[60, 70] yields 61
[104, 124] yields 123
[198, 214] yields 199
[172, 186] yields 183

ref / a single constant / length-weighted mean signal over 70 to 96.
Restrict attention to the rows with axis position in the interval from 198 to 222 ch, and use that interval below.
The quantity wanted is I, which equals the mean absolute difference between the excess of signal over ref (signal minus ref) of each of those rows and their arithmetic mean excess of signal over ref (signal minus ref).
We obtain 31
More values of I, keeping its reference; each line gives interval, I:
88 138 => 9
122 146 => 12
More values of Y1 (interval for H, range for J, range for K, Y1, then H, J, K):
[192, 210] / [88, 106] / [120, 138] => -347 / 335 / 268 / 256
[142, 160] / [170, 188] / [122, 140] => -288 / 265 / 278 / 255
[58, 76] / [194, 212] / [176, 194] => -323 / 259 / 346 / 283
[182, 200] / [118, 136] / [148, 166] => -284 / 295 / 256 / 267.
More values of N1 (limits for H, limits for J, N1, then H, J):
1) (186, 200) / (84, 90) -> 0.62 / 2097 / 796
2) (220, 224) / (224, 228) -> 0.05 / 836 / 791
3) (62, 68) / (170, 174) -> 0.29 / 772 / 550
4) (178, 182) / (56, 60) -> 0.07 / 555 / 516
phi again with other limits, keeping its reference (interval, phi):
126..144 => 137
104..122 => 121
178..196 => 195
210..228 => 219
